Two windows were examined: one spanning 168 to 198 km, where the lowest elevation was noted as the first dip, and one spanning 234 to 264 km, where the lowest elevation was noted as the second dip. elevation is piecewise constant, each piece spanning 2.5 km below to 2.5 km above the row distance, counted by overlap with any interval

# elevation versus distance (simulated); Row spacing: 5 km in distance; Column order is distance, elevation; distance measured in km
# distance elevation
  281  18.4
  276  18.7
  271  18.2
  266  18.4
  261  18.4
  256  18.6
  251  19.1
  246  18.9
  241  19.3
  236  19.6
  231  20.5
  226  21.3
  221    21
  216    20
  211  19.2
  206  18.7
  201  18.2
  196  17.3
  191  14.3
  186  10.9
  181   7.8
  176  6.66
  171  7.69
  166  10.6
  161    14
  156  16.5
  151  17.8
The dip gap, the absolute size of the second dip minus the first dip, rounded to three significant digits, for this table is 11.7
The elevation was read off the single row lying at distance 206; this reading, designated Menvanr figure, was 18.7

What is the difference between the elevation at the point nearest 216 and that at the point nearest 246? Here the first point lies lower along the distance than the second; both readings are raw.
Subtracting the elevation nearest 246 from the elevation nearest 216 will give 1.1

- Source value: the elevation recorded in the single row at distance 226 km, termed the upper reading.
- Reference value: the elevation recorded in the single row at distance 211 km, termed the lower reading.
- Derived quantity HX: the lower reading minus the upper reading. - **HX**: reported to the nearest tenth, -2.1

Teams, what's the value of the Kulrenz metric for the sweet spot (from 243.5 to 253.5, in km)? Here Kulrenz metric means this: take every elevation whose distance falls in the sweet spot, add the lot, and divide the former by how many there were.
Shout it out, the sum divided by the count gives 19.0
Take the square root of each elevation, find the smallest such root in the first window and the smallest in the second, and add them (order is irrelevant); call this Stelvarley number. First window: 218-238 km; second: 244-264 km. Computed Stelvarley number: 8.7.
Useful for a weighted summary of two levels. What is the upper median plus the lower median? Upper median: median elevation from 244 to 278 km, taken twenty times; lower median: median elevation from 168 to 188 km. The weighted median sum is 380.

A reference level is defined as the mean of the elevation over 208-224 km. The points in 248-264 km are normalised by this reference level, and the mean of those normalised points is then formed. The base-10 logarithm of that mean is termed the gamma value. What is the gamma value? -0.031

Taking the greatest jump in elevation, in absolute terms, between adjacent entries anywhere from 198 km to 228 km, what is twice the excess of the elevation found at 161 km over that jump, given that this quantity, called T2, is 26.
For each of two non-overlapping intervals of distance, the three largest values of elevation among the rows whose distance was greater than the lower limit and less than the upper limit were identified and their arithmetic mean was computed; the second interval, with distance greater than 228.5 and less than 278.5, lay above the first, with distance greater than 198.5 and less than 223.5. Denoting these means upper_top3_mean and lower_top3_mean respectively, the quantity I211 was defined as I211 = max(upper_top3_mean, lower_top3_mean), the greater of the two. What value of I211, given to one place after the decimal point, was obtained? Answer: 20.1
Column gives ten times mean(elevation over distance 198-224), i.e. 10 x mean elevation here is 194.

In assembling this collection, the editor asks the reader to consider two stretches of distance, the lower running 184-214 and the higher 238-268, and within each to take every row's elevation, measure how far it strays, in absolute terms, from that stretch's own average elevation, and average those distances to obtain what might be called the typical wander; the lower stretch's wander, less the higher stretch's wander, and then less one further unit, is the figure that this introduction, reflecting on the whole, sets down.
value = 1.2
